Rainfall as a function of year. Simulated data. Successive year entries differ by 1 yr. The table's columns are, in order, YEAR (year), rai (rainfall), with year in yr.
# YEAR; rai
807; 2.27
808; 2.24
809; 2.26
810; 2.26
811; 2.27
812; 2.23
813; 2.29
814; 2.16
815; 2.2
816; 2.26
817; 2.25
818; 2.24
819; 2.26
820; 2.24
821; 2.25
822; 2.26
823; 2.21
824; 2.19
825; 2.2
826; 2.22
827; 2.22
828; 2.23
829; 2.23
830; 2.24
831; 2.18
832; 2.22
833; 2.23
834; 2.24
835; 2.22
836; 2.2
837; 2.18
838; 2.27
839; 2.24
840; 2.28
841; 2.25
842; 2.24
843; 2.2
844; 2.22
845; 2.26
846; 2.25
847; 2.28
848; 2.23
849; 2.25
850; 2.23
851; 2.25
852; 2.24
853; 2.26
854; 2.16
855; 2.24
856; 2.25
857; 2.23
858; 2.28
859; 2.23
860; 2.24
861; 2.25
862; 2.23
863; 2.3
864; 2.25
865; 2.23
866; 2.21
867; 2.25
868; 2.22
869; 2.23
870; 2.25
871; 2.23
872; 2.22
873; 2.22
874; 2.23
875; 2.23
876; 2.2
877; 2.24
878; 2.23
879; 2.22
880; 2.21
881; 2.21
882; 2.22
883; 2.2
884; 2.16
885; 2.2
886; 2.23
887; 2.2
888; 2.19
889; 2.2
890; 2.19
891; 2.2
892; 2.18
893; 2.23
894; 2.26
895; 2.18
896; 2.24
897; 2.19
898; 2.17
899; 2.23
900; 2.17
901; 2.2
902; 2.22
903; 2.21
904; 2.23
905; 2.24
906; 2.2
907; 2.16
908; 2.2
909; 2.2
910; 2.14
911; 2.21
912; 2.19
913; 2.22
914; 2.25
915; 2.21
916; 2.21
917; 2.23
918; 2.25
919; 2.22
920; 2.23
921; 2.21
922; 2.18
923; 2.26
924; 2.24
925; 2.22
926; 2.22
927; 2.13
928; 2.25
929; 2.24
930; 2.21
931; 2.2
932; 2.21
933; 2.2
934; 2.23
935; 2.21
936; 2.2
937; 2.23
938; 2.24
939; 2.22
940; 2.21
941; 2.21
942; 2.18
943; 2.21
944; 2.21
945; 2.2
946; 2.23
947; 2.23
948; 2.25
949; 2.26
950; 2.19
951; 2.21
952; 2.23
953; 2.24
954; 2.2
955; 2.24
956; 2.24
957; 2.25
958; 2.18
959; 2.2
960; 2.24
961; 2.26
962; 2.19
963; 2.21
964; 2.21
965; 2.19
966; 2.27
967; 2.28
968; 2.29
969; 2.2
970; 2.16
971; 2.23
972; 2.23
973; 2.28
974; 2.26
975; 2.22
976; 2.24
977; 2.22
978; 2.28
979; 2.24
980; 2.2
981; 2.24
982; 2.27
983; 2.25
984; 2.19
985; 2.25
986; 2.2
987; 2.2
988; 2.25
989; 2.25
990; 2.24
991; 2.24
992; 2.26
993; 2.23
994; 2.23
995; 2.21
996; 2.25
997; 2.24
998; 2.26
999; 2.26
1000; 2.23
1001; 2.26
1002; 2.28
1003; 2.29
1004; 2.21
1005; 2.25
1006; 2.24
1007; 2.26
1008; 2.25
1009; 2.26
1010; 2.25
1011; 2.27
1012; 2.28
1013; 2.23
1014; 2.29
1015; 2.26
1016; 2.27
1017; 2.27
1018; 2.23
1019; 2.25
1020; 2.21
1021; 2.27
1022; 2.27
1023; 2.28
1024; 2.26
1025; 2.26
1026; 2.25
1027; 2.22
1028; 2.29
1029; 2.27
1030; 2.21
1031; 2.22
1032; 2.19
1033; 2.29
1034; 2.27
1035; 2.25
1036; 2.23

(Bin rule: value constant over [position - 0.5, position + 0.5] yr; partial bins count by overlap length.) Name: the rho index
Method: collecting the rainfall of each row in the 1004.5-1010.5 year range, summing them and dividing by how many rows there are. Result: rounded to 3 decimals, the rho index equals 2.252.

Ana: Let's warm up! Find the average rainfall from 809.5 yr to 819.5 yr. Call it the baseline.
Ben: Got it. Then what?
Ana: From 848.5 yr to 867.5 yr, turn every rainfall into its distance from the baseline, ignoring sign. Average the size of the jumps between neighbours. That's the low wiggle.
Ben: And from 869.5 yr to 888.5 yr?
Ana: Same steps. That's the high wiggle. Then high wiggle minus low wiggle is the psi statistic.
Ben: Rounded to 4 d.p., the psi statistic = -0.0053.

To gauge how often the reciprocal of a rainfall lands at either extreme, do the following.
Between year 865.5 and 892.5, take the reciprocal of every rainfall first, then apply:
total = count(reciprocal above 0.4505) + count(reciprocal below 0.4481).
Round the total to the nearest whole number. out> 16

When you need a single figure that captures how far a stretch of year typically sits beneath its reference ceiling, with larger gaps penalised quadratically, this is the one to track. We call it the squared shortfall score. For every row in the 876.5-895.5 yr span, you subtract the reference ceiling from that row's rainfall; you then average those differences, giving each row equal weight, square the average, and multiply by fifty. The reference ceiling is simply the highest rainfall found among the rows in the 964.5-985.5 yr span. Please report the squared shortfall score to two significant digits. 0.34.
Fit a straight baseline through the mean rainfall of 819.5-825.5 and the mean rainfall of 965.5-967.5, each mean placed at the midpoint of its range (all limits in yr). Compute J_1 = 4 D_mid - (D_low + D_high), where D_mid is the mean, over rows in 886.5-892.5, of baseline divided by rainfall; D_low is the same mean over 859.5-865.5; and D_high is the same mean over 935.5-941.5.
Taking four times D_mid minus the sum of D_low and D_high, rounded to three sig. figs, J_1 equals 2.08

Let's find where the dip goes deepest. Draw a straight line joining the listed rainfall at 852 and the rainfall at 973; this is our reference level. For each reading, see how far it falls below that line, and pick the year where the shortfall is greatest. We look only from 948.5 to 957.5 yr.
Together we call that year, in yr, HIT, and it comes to 950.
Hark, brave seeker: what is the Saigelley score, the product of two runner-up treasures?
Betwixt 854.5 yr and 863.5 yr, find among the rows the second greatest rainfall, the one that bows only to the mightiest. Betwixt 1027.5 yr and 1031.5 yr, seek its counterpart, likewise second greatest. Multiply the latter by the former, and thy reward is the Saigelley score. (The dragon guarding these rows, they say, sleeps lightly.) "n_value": 5.18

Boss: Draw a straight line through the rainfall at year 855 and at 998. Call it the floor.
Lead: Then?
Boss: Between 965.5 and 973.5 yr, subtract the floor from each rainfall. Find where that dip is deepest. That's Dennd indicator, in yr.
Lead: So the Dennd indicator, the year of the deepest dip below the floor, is 970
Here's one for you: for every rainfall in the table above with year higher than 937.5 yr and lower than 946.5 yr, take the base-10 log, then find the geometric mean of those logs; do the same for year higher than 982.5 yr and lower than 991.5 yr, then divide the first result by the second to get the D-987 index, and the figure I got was 0.990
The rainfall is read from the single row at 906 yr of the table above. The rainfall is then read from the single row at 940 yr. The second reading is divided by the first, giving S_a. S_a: 1.00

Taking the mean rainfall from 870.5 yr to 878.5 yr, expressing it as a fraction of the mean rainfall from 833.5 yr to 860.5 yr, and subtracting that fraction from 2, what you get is 1.01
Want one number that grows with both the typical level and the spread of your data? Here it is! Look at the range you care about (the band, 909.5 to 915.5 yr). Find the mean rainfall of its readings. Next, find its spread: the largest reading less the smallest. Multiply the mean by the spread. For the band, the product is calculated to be 0.242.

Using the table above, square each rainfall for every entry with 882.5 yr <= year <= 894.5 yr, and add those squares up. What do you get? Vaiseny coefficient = 58.3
